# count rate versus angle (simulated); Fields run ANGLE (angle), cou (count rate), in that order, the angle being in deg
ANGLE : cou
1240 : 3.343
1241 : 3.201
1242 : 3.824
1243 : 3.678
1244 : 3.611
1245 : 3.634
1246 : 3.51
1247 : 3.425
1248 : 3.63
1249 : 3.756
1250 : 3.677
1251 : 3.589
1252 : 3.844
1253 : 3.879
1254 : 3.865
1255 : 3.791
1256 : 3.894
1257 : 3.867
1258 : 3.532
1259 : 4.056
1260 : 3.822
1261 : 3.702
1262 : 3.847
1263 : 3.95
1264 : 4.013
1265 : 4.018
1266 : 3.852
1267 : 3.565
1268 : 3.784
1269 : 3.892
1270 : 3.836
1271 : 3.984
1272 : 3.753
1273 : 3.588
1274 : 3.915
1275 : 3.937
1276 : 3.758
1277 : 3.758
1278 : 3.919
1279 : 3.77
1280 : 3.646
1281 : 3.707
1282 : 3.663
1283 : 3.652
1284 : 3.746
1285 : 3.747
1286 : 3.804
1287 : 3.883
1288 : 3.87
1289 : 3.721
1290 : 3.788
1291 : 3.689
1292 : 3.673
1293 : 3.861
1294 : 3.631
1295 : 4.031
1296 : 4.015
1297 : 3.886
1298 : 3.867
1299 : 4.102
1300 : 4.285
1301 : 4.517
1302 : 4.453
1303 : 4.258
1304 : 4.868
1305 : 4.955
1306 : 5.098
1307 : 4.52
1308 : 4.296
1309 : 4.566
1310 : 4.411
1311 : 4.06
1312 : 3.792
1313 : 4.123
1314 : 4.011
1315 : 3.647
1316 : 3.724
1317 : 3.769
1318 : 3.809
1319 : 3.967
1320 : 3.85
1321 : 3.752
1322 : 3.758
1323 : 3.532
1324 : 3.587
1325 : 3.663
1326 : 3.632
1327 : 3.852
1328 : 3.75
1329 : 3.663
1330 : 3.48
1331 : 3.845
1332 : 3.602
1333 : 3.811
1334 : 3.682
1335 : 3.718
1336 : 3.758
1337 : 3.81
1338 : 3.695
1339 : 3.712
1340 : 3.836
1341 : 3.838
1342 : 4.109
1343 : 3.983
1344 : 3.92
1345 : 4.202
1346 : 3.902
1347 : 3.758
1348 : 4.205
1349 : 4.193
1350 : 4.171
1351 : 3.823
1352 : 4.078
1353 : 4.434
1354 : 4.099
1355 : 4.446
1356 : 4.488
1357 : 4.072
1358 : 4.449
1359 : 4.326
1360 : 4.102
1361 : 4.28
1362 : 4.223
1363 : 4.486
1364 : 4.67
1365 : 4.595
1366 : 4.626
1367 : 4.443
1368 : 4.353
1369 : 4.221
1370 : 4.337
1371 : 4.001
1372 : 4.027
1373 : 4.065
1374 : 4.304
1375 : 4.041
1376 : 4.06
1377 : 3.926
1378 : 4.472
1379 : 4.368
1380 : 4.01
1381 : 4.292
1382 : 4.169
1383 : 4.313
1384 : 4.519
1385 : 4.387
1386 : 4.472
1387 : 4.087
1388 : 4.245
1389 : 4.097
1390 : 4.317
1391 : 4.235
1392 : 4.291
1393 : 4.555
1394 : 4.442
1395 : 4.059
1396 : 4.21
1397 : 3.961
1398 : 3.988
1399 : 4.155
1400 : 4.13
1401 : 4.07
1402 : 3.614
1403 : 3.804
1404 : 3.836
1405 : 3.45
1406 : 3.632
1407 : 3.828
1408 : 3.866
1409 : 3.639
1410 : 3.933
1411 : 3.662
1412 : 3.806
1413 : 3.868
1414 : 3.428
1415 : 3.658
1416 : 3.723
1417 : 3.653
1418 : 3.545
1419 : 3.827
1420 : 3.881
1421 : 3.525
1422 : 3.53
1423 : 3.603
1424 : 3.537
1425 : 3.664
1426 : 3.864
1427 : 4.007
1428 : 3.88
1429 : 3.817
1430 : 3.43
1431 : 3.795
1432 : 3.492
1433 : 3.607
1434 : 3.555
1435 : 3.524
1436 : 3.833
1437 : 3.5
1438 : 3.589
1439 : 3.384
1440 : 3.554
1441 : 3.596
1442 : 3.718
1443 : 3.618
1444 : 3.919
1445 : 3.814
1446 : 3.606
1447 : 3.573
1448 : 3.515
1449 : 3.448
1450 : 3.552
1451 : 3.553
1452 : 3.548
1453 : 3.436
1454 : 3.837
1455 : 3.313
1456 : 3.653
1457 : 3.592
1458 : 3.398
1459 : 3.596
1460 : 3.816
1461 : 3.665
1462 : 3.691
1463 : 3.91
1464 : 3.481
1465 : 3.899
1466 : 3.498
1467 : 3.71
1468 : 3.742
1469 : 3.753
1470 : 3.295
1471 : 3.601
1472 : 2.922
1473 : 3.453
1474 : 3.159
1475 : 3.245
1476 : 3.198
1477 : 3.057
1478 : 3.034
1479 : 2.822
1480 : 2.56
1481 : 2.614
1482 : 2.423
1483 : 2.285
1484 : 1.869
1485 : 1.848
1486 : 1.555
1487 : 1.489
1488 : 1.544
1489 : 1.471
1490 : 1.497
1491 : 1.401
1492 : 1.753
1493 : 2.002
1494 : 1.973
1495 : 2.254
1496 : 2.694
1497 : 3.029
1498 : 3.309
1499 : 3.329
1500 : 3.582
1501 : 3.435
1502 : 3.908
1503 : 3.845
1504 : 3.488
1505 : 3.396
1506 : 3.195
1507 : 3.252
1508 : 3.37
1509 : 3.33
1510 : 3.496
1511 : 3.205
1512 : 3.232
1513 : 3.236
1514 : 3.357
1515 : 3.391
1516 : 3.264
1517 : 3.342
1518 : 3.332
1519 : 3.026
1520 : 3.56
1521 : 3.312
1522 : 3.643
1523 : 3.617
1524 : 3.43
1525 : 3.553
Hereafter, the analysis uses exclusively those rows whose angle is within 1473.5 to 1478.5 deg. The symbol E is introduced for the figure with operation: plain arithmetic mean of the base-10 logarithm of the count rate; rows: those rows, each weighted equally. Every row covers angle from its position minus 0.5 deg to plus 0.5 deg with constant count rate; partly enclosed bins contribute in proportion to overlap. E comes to 0.497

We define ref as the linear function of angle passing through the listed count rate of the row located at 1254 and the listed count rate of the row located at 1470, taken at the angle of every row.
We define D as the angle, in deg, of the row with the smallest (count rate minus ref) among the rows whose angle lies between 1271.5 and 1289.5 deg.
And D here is 1273 deg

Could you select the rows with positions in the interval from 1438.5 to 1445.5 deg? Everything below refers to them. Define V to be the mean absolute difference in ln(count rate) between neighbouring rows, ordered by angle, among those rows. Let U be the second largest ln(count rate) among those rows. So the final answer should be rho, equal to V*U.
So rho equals 0.051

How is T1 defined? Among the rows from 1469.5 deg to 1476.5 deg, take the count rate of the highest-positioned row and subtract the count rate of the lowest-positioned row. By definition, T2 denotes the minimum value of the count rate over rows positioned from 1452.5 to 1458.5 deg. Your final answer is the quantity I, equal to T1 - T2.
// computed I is -3.4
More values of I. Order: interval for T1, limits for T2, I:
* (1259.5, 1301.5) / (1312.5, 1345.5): -2.8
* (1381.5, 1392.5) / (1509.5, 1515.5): -3.1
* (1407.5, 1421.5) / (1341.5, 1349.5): -4.1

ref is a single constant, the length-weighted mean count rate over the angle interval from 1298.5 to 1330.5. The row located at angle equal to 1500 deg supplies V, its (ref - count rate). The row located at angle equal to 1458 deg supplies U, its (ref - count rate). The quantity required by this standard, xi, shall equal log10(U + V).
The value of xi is 0.1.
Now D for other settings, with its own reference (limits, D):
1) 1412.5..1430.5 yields 1414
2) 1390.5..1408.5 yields 1405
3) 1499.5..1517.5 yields 1506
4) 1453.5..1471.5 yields 1455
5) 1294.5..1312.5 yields 1312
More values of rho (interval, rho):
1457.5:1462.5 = 0.053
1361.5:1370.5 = 0.046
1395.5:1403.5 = 0.061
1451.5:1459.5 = 0.095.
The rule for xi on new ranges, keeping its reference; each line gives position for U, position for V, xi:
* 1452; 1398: -0.2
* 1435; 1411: 0.0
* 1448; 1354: -0.3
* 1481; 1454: 0.2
